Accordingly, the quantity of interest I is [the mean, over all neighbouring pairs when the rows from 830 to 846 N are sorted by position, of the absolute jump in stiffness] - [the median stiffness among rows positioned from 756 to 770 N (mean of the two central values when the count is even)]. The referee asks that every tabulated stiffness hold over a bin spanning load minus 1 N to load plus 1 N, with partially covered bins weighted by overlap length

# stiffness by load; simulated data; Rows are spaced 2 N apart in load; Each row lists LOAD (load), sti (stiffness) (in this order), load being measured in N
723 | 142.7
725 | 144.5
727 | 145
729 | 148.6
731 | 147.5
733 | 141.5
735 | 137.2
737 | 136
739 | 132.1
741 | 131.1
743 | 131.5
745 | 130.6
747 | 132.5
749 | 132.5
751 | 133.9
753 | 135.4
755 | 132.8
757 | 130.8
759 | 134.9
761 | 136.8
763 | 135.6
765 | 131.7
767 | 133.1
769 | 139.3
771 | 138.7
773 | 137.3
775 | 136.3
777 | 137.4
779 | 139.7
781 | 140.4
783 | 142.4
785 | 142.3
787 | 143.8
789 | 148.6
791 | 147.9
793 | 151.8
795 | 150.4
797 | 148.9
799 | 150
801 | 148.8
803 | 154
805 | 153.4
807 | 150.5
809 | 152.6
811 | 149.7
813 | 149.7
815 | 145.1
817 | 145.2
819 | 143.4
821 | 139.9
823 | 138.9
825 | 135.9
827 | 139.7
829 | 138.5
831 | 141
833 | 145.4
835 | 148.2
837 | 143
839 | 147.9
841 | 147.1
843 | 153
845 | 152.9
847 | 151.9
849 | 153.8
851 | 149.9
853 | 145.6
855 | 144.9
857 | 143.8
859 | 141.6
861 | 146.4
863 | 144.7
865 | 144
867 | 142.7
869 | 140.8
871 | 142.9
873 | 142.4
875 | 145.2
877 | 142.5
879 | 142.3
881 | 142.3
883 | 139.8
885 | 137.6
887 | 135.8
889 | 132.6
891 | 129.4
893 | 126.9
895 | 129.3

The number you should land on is -131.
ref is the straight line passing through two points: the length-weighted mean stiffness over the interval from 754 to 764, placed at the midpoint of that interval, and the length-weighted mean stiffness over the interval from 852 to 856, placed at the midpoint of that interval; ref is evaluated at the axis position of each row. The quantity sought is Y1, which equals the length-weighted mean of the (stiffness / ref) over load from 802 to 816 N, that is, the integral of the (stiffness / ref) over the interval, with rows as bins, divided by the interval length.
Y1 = 1.08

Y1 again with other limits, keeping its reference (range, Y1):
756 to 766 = 1.00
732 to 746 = 1.02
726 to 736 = 1.10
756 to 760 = 0.99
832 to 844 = 1.03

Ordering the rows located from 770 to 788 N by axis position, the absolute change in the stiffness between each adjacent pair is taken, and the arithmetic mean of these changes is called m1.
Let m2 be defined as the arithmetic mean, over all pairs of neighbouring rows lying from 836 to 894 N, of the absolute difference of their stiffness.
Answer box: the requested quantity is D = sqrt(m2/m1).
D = 1.31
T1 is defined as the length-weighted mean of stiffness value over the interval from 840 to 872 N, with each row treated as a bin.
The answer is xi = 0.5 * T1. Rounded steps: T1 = 147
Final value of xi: 73.3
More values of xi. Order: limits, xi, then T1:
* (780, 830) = 73.0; 146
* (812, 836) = 71.3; 143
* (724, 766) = 68.2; 136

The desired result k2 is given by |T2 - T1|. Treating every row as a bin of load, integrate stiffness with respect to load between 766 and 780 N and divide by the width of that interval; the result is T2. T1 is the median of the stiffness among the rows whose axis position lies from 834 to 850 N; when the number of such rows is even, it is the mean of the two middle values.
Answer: 13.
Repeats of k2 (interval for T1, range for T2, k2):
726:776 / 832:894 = 8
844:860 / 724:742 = 7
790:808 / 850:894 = 9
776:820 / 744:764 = 15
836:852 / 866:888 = 10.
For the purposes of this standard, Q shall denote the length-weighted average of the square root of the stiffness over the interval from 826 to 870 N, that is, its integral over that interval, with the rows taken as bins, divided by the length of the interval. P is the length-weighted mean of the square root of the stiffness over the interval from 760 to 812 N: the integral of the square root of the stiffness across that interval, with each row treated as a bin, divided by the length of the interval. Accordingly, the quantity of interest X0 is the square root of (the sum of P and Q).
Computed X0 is 4.91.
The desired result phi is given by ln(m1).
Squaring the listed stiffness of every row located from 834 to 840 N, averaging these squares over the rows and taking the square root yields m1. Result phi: 4.99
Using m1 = 146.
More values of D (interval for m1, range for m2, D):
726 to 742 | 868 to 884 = 0.72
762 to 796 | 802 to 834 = 1.05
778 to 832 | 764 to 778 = 0.97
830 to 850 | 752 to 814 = 0.83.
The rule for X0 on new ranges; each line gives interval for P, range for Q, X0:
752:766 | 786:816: 4.88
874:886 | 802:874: 4.90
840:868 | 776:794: 4.91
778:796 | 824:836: 4.89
